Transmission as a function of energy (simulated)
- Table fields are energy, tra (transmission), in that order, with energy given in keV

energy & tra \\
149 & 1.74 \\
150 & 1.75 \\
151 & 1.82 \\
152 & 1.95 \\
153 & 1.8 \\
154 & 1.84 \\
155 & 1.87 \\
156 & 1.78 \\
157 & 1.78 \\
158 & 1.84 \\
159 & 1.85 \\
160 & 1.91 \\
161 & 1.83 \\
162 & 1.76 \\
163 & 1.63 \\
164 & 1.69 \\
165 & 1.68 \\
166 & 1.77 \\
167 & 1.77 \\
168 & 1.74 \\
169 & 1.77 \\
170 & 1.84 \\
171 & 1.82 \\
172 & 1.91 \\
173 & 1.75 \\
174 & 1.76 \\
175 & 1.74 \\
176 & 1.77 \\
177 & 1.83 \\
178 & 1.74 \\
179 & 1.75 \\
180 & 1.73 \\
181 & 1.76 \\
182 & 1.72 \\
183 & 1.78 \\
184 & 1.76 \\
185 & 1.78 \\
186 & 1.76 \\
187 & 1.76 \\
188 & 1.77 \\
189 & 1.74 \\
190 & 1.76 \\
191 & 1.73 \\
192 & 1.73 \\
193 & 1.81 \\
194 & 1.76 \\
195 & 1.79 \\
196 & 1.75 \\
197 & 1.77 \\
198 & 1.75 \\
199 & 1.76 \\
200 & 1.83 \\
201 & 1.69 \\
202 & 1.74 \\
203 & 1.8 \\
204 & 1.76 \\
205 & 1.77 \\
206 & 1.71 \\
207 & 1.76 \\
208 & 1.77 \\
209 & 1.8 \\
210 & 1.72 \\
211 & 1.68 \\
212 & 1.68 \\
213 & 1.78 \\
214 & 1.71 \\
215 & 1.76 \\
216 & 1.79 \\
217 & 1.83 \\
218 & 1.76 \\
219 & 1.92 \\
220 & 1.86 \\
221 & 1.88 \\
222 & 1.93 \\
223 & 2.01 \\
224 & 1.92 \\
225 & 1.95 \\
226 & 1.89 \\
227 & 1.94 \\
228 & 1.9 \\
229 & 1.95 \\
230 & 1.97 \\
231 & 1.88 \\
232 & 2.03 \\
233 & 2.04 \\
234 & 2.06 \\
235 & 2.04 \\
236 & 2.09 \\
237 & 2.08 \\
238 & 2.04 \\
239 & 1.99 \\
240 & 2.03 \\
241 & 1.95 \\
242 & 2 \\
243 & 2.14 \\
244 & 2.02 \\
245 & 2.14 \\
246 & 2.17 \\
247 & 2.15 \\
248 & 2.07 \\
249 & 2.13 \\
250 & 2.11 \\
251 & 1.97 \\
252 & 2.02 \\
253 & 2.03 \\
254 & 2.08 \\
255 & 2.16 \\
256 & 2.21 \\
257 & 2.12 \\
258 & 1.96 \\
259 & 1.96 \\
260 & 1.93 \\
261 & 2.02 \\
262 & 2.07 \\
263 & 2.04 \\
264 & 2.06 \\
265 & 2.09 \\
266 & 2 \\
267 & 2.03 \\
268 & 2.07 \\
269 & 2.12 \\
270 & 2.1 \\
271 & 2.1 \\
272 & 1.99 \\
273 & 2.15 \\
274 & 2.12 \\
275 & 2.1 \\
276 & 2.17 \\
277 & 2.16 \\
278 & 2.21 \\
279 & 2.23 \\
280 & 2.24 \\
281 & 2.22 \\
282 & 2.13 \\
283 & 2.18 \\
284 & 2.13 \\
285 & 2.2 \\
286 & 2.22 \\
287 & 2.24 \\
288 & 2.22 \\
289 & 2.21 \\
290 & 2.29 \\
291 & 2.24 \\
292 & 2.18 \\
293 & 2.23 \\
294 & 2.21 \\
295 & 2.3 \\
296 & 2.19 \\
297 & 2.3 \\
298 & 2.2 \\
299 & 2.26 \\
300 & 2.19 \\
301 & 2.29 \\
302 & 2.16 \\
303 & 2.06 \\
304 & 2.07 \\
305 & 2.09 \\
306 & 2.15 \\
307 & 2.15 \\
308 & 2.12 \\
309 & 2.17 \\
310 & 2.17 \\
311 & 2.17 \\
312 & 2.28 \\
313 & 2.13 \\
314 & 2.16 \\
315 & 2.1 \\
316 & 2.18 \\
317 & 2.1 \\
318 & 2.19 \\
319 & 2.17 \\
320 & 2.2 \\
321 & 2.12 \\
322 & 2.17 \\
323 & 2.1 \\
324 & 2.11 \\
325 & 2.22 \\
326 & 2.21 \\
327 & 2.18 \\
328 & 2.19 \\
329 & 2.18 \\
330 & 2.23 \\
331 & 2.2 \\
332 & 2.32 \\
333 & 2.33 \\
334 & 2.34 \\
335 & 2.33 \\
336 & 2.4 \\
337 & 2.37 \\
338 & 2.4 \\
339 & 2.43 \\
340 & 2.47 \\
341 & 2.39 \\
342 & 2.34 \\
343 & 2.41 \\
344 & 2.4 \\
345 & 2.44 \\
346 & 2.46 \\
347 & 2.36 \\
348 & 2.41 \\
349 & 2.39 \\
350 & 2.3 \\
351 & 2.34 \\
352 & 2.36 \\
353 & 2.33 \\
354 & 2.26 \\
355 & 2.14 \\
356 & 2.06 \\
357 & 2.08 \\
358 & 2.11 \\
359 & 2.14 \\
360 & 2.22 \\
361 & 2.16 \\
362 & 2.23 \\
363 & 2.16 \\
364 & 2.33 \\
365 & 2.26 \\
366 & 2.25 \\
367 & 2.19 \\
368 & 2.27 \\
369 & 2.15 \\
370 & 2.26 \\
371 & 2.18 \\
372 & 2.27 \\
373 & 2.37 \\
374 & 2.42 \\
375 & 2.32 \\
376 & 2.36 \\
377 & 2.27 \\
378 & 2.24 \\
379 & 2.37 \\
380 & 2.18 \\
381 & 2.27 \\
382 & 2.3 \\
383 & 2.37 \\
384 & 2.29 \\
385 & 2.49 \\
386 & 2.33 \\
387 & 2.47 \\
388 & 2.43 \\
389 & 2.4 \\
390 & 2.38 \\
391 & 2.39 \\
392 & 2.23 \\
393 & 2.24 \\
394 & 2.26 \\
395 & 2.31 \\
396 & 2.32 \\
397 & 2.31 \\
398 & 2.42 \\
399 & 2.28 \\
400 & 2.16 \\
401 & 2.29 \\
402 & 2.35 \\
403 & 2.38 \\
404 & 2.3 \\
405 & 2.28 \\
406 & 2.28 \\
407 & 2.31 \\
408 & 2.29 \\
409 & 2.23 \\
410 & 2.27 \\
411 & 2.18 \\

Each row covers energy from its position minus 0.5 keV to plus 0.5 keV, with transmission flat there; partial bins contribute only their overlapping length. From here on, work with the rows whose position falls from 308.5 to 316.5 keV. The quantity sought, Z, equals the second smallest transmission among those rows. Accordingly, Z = 2.13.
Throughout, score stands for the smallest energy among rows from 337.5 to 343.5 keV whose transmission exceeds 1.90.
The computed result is 338 keV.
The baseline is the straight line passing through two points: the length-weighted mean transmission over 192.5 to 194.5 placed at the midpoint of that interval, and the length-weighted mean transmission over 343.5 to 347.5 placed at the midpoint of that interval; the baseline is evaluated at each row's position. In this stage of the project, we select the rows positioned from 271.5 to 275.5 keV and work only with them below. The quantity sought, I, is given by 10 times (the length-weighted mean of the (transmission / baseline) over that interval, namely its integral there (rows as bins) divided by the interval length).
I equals 9.9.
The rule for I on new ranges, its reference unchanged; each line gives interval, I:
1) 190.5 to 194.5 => 9.9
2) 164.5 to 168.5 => 10.4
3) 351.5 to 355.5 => 9.3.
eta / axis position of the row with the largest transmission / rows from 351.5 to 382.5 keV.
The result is 374 keV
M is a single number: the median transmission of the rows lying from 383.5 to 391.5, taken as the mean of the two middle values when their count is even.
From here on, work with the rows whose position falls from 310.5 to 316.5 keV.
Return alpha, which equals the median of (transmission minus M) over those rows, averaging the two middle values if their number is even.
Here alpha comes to -0.23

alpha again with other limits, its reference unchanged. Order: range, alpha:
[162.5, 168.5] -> -0.68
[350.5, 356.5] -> -0.10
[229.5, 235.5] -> -0.36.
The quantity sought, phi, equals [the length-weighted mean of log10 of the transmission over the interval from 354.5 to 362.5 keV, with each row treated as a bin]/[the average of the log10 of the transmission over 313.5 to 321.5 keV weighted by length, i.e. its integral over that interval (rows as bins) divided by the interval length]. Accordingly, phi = 1.0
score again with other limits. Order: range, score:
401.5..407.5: 402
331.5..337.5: 332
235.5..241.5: 236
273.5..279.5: 274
